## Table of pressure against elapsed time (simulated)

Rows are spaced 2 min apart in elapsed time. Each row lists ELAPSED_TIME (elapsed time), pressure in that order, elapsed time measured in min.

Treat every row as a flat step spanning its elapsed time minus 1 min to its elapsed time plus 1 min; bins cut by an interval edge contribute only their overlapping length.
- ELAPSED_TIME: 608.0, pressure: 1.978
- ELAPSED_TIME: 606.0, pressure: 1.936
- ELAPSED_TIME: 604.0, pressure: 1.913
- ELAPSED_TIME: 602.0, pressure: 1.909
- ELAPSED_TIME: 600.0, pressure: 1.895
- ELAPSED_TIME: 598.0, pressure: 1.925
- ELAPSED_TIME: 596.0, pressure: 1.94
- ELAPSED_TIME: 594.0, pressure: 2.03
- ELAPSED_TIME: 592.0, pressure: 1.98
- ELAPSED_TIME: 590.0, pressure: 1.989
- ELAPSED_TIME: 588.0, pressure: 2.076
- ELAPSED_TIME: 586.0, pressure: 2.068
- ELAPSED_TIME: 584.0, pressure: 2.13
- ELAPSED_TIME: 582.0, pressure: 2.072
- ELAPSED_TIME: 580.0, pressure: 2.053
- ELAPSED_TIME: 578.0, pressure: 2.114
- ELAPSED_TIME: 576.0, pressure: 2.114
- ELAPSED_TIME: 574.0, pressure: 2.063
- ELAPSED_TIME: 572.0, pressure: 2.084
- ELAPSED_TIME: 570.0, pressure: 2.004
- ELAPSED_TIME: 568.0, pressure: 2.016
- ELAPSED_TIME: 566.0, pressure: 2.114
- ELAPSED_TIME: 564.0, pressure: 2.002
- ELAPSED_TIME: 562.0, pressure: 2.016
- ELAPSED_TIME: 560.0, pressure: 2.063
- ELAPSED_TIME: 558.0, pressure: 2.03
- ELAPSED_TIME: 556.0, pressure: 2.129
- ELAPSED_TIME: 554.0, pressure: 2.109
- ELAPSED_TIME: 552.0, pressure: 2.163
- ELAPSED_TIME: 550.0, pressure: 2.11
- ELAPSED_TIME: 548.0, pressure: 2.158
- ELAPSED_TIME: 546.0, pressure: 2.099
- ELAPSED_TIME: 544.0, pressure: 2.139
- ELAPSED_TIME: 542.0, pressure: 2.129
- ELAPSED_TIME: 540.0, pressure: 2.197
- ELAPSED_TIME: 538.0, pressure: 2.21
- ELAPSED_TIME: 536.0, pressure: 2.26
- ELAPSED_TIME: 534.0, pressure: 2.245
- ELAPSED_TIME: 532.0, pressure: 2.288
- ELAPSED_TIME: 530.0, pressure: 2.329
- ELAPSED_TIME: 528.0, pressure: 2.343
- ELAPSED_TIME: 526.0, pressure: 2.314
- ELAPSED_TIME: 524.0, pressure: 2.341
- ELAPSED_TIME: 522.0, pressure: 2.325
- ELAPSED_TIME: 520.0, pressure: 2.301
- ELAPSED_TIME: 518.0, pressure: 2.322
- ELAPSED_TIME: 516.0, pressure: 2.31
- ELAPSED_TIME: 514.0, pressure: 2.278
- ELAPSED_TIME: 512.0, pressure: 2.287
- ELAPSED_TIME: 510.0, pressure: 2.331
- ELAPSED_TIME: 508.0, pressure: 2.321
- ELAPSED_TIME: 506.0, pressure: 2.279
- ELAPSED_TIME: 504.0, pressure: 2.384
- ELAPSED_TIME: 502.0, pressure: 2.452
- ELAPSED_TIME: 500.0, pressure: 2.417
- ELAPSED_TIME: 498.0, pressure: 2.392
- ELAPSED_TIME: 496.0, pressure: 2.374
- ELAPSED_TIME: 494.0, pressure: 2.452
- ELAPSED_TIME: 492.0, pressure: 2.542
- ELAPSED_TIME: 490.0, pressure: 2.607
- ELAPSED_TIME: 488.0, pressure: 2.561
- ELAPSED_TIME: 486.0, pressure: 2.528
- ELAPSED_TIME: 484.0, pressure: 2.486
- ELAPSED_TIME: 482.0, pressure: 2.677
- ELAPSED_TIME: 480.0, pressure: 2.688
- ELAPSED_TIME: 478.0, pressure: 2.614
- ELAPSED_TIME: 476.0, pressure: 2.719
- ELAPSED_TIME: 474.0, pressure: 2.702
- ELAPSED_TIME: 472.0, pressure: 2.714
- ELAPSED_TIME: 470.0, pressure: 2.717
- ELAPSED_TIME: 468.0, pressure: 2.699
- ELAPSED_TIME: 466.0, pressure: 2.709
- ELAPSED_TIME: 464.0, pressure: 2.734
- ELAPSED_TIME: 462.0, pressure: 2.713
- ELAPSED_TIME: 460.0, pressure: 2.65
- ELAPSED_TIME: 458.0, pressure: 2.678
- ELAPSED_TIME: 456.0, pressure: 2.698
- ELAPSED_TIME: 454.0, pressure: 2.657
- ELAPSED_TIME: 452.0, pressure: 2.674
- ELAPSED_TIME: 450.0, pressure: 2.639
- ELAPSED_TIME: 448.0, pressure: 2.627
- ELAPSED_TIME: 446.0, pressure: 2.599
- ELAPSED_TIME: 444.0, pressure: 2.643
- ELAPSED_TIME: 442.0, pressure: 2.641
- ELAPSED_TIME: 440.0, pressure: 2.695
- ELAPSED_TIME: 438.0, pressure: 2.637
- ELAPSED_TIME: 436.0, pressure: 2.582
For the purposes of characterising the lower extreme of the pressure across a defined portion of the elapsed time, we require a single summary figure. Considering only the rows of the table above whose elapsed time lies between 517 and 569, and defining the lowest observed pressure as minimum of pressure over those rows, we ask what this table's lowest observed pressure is 2.002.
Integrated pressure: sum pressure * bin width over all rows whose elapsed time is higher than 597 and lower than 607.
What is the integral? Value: 19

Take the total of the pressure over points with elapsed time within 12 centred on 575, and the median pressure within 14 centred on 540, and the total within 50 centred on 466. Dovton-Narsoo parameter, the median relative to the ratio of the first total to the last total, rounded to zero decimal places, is 12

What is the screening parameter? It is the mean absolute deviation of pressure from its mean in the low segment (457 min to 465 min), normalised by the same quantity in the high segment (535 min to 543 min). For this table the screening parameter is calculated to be 0.8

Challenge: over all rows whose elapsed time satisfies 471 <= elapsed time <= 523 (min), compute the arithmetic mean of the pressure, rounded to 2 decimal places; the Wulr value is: 2.46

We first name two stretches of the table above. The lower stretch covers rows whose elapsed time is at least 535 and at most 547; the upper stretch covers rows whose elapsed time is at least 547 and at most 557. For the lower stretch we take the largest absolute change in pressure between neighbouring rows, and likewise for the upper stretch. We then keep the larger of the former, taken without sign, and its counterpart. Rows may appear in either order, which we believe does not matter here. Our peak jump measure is 0.068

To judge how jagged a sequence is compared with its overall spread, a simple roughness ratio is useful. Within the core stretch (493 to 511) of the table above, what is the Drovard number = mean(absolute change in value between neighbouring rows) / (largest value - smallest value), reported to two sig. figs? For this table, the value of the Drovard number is 0.28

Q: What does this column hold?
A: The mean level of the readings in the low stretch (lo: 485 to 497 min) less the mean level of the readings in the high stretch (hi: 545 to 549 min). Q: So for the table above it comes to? 0.38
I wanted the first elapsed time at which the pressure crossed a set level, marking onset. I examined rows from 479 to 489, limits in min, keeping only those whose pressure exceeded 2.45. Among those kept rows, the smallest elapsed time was 480.0 min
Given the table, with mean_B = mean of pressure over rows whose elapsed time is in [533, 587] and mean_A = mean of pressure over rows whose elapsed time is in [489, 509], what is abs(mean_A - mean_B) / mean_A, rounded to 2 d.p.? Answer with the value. 0.13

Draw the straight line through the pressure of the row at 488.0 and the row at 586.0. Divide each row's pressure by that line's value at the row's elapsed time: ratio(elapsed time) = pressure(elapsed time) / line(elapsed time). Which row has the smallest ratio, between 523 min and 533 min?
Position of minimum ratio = 526.0 min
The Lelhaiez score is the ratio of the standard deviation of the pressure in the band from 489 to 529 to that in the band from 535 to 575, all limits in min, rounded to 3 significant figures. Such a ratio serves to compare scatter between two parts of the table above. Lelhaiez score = 1.22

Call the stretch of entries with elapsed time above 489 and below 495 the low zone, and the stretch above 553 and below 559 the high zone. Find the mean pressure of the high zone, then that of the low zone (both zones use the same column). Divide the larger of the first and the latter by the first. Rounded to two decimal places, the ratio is 1.21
